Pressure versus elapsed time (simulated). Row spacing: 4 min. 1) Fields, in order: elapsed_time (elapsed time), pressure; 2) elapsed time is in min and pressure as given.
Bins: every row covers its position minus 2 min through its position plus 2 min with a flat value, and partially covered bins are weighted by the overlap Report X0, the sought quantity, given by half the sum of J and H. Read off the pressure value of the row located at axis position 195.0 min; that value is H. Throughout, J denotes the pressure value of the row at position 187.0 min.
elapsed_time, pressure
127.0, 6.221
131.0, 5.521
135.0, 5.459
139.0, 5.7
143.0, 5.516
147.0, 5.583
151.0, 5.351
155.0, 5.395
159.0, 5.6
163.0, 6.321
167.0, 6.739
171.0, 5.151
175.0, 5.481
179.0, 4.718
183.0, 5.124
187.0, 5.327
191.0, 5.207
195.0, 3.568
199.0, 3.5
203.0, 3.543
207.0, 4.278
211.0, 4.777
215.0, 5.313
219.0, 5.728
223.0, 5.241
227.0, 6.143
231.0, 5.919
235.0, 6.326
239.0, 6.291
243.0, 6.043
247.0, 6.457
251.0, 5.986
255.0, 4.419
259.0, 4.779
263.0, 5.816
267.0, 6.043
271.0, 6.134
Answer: 4.4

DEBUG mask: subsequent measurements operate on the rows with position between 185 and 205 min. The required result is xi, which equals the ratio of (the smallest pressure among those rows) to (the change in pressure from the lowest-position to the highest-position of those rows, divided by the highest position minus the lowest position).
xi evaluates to -31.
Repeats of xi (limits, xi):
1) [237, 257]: -38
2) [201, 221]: 26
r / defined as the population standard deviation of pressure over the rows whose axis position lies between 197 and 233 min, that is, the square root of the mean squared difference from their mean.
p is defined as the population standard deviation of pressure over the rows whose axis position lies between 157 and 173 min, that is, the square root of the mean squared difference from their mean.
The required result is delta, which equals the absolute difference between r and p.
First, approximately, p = 0.62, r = 0.93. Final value 0.3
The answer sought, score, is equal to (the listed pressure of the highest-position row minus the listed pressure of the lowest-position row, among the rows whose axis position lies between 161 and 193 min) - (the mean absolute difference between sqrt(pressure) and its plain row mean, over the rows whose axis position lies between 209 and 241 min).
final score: -1.2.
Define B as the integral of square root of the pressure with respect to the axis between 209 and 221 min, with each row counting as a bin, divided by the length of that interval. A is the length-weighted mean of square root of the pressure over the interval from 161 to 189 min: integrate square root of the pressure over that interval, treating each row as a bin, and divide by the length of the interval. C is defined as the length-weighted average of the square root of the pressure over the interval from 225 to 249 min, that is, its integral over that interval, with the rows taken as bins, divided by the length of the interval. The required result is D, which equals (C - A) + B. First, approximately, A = 2.35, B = 2.29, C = 2.49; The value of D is 2.43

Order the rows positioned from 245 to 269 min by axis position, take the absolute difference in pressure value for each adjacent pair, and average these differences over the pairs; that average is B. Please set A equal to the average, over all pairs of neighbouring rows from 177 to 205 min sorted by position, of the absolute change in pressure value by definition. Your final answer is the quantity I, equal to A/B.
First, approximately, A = 0.4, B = 0.73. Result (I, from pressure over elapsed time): 0.6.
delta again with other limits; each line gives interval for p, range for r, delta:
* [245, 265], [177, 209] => 0.0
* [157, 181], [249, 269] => 0.0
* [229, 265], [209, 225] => 0.3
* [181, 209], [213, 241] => 0.4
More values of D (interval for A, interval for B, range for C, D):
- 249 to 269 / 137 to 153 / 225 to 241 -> 2.52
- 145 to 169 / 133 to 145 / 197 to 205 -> 1.82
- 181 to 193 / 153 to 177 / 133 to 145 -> 2.47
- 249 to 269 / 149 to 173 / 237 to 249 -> 2.58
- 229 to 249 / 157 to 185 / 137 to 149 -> 2.24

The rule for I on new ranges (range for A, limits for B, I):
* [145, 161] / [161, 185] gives 0.2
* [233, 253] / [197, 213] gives 0.7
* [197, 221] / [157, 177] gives 0.6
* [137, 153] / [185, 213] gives 0.3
